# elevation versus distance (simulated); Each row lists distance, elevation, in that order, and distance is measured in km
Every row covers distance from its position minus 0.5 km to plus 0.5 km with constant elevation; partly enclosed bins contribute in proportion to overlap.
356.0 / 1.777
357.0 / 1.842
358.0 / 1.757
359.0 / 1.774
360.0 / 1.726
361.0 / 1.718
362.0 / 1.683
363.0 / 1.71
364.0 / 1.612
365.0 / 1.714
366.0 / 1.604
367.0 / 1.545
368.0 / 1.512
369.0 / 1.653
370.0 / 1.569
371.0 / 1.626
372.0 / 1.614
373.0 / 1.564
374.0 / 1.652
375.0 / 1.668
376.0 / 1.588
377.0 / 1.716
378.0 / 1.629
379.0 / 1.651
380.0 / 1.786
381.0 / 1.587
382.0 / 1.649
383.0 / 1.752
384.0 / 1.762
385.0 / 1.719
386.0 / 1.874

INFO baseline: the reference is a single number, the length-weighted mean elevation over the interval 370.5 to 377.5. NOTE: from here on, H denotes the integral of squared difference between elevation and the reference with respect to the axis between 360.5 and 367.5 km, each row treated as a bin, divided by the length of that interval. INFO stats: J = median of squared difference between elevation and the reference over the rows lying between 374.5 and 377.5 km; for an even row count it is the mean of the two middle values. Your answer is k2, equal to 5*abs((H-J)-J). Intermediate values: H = 0.0045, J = 0.0020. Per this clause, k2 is 0.00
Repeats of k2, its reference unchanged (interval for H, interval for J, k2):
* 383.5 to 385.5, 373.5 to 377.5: 0.04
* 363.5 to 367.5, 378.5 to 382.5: 0.01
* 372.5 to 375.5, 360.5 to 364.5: 0.03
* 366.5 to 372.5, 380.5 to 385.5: 0.05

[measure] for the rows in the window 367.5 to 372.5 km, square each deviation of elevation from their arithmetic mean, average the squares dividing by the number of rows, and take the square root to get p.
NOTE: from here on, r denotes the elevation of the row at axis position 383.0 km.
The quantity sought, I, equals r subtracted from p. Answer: -1.70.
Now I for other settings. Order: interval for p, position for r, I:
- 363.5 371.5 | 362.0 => -1.62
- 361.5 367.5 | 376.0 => -1.53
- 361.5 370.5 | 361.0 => -1.65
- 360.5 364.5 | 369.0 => -1.61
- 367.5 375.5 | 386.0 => -1.82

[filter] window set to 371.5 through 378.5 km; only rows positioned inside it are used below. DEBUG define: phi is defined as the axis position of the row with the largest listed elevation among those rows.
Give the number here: 377.0 km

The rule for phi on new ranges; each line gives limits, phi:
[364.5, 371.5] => 365.0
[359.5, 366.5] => 360.0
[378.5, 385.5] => 380.0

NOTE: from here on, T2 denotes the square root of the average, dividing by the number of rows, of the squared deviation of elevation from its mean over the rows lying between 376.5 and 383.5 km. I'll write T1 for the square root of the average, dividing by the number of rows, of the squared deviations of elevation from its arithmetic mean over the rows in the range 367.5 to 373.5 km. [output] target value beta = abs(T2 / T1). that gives 1.4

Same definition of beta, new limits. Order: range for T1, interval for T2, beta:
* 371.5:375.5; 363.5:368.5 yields 1.7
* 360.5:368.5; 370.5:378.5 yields 0.6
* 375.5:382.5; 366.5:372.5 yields 0.7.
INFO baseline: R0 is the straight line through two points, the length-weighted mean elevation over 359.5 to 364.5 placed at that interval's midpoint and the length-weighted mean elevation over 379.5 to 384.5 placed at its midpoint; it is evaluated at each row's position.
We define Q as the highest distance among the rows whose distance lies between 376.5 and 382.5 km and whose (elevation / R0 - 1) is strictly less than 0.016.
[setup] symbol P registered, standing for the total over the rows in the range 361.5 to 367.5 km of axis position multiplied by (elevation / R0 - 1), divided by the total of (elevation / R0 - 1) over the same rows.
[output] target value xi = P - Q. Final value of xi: -15.9 km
